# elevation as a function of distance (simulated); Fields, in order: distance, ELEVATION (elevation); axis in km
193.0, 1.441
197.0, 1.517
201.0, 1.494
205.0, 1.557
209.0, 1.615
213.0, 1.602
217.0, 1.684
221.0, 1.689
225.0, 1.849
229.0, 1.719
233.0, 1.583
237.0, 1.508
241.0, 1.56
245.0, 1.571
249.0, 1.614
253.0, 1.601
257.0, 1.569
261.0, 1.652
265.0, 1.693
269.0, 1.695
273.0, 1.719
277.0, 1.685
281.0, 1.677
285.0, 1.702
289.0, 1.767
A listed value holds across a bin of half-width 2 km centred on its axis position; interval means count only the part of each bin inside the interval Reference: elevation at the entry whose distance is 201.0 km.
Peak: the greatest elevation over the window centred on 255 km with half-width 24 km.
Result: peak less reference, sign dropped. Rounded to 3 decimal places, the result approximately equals 0.225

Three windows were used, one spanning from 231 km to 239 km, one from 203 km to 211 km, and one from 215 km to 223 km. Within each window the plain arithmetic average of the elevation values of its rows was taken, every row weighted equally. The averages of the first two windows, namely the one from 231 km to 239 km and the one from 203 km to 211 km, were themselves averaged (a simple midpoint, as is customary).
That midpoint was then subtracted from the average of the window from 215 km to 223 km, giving 0.12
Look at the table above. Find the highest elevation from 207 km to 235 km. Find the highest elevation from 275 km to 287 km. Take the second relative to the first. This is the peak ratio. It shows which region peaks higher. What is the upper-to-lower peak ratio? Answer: 0.92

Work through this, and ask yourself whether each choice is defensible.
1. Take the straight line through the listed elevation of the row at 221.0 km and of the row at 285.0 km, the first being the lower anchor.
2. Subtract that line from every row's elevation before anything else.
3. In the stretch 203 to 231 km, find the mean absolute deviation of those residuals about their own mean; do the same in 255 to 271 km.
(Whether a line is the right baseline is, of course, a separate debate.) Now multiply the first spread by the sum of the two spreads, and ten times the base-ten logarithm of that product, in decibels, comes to -21.2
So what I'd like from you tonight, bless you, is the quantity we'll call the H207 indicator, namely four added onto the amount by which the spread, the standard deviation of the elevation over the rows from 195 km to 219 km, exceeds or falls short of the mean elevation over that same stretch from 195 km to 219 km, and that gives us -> 2.49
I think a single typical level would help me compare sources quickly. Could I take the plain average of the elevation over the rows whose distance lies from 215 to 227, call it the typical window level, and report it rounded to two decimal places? 1.74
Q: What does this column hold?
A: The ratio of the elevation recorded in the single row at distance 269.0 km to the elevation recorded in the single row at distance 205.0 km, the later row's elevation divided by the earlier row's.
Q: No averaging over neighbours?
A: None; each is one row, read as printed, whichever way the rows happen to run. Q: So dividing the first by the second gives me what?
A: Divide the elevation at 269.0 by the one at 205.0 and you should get 1.09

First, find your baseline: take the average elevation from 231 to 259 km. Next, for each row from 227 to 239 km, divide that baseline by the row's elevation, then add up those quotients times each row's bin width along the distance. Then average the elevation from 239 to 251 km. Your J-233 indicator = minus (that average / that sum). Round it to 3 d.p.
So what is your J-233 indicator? -0.134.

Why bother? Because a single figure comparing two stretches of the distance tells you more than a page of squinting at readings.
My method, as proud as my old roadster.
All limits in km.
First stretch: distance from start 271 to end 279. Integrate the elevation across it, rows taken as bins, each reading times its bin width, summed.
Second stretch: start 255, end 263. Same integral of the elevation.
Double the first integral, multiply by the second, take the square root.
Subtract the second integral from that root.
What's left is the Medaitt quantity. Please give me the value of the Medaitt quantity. 5.85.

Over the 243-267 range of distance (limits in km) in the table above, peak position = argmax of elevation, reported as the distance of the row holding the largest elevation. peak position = 265.0 km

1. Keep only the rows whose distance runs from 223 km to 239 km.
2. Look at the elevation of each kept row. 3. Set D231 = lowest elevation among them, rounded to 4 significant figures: 1.508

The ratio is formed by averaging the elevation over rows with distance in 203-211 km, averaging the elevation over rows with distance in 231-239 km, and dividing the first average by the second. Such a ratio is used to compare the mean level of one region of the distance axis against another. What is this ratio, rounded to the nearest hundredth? 1.03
